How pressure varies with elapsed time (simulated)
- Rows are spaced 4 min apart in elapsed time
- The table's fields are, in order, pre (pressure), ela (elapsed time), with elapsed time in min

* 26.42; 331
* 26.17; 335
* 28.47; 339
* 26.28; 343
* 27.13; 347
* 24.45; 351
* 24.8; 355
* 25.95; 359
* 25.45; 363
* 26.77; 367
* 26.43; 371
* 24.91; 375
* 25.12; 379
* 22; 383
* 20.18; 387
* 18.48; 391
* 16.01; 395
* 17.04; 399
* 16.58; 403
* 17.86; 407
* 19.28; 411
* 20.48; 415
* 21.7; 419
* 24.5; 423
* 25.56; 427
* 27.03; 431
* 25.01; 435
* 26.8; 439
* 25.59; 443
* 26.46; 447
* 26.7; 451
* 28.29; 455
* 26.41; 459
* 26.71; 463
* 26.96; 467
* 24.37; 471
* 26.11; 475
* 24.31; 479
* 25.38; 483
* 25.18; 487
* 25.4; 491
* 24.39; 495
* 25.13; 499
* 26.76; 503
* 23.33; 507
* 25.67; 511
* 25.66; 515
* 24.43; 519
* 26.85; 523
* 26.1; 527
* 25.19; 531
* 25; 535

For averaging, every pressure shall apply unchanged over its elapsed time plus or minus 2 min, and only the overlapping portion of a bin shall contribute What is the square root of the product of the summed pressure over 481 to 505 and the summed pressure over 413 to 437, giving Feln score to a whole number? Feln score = 148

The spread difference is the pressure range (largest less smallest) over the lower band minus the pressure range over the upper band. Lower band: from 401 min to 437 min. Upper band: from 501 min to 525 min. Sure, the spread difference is 6.9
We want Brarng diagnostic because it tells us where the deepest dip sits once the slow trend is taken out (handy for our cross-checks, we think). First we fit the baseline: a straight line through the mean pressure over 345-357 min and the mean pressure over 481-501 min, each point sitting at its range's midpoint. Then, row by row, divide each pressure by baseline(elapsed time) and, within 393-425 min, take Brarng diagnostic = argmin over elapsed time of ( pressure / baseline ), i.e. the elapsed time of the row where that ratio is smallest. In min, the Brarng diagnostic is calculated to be 395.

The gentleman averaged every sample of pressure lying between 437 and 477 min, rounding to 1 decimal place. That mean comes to 26.4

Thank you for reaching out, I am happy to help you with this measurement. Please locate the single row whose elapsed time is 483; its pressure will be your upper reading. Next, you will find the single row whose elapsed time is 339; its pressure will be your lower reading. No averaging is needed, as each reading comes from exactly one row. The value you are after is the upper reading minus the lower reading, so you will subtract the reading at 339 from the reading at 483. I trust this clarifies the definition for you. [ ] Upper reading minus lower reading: -3.1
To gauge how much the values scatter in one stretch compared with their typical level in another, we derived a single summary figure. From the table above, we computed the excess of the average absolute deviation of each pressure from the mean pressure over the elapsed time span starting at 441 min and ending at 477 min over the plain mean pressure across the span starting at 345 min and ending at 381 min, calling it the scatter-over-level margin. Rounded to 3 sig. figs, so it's -25.0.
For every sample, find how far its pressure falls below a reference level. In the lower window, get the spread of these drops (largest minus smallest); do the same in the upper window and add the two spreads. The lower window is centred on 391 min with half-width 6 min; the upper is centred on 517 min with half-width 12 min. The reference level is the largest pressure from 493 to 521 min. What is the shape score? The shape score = 7.7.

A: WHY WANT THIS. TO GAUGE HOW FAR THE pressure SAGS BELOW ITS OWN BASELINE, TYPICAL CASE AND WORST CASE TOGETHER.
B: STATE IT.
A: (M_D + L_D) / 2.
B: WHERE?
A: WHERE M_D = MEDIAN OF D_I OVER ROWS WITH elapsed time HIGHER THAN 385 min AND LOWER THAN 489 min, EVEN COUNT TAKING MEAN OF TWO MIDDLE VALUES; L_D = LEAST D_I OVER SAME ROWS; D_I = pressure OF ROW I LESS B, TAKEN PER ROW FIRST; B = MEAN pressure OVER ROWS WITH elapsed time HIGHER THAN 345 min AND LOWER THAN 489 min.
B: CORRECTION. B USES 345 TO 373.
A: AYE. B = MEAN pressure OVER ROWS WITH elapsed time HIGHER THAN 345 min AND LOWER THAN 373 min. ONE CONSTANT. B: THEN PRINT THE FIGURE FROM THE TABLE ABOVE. -5.3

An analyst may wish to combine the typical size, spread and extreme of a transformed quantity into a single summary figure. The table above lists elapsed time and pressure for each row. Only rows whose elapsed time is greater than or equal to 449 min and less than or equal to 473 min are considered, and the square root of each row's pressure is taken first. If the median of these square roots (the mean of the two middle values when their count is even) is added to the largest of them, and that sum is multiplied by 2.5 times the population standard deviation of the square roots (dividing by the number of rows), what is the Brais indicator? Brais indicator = 3.0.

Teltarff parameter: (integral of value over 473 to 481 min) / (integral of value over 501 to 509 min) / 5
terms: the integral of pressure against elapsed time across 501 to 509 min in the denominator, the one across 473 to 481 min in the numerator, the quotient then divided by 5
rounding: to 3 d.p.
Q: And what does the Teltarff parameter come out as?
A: 0.201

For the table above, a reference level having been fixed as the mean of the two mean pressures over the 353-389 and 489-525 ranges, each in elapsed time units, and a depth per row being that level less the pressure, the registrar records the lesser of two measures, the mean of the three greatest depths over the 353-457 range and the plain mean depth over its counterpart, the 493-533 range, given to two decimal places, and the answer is -0.39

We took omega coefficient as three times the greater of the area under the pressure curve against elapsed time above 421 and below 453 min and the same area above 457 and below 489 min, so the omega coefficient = 2492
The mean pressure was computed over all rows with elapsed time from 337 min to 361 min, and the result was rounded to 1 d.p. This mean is 26.2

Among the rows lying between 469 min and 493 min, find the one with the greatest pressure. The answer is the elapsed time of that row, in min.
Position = 475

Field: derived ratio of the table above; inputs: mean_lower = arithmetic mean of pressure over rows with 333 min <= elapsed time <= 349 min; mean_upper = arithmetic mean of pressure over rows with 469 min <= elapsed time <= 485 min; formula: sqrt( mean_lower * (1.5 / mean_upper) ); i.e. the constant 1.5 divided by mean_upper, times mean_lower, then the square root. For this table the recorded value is 1.27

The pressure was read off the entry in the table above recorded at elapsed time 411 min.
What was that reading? 19.28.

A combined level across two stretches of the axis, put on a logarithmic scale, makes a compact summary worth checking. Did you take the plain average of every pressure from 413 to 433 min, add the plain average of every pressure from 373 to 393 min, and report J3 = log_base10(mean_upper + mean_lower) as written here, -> 1.66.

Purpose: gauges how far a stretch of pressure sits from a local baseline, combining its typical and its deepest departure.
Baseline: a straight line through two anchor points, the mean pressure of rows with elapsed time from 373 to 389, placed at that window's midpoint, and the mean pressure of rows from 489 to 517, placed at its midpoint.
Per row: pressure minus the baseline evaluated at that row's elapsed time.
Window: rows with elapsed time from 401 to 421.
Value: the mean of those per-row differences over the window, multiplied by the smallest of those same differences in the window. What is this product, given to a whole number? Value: 30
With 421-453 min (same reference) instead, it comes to 1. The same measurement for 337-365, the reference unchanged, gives 7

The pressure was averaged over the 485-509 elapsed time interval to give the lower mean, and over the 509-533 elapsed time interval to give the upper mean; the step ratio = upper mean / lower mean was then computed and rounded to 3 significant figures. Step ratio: 1.02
